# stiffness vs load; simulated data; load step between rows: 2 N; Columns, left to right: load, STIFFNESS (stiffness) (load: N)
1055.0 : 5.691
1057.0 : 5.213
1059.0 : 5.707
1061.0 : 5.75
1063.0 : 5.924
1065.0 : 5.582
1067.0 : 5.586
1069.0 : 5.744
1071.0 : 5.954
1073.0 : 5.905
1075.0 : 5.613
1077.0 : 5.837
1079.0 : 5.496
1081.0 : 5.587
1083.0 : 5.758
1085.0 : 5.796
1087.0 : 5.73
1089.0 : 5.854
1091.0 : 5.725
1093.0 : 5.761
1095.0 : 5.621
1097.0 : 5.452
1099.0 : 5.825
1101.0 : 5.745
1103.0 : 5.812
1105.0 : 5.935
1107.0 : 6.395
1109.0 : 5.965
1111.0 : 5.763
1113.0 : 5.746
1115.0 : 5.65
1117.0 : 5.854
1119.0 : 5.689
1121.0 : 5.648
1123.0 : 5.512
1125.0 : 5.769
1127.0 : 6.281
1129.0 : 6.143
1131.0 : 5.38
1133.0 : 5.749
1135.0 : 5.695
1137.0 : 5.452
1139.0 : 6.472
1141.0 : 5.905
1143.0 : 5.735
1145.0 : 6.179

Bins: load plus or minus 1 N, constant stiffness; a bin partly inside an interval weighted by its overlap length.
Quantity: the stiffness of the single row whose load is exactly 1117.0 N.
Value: 5.854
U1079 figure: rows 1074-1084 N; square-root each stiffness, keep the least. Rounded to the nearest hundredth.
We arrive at 2.34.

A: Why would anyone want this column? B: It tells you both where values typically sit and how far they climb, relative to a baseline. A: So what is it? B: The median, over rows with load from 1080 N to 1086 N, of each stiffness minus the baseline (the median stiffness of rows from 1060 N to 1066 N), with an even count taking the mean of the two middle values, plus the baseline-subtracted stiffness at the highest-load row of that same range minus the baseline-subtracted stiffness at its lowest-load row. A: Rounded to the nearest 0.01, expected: 0.22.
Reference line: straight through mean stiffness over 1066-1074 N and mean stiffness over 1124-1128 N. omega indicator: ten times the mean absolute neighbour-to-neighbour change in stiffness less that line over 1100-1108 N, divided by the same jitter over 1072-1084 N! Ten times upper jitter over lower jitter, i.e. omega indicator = 9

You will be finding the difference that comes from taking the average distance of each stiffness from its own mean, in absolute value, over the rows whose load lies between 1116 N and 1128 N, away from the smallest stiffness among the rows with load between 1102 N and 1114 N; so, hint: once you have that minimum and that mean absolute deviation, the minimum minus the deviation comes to 5.56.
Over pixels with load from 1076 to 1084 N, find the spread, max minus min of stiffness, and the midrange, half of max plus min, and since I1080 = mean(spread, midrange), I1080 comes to 3.00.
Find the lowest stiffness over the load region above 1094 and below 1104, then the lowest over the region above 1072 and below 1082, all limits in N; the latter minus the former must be 0.0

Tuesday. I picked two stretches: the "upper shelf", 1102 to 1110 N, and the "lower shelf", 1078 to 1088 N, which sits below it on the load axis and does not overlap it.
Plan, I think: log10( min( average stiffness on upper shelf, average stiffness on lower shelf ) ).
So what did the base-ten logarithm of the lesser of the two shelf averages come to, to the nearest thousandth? 0.754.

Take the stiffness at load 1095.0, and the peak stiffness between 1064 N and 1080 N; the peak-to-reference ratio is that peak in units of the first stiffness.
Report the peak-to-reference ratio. 1.06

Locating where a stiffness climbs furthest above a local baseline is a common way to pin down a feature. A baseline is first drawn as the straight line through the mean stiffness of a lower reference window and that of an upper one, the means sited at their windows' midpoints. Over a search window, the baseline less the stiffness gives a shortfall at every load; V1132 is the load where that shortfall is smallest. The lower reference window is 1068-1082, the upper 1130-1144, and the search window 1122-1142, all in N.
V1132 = 1139.0 N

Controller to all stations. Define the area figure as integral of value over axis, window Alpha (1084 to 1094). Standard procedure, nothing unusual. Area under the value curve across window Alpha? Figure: 57.7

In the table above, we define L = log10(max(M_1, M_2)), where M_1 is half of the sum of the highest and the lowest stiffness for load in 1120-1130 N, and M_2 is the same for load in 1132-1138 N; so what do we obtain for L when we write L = 0.771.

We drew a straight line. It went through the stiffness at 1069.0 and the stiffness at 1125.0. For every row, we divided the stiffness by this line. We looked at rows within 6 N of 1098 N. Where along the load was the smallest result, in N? 1097.0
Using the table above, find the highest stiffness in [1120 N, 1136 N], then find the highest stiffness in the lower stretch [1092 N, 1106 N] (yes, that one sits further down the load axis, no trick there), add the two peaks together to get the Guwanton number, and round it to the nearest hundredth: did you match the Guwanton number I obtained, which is 12.22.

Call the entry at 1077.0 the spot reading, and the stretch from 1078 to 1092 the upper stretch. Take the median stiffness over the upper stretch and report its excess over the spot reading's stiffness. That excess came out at -0.11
